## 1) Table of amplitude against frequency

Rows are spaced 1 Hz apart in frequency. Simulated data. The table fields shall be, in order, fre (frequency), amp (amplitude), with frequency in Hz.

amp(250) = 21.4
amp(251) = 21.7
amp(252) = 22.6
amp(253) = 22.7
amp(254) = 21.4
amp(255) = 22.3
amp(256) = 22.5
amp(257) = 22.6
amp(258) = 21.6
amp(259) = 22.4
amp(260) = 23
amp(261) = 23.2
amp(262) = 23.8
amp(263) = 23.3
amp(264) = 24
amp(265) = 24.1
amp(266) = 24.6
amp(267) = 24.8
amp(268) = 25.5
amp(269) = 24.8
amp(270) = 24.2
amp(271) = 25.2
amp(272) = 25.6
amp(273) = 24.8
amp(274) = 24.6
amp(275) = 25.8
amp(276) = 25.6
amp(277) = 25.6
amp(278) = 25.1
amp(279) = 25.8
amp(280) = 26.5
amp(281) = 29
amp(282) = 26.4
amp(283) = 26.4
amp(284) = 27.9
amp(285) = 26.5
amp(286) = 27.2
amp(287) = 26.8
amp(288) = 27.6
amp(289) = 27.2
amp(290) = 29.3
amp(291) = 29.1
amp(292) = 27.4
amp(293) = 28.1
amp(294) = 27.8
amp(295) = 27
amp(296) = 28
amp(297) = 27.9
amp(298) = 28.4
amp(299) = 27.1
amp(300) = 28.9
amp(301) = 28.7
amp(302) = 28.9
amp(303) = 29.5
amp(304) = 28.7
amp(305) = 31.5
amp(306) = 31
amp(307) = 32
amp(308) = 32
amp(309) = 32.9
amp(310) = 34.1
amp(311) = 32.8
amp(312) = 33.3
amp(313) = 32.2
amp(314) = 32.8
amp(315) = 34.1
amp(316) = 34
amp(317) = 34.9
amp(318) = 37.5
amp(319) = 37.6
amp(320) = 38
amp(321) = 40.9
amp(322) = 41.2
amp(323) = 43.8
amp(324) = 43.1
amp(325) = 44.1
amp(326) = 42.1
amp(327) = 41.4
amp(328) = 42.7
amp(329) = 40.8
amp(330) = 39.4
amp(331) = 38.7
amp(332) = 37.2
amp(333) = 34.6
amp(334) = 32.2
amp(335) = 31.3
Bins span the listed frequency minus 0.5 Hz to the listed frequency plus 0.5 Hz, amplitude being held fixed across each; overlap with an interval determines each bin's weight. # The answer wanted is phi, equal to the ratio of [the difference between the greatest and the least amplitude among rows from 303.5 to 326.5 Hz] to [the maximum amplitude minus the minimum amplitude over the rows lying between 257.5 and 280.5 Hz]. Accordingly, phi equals 3.1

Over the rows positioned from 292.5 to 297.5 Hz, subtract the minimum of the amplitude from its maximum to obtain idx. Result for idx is 1.1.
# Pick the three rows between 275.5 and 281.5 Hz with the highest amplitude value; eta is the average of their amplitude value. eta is 27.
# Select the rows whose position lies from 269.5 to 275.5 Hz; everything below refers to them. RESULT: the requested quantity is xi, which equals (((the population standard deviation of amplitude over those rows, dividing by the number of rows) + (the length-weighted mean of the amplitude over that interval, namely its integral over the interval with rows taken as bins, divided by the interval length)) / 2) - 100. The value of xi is -87.2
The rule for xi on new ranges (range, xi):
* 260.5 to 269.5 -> -87.5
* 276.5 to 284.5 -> -86.1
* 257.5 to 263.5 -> -88.2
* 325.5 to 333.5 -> -78.9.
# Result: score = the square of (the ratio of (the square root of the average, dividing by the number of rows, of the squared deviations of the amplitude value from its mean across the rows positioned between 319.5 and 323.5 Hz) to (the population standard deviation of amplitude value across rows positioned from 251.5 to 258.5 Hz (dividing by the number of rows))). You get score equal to 17.8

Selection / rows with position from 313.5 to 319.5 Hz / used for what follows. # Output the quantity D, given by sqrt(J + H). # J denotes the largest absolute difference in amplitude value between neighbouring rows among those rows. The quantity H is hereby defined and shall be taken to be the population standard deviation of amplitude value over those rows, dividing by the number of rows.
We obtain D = 2.1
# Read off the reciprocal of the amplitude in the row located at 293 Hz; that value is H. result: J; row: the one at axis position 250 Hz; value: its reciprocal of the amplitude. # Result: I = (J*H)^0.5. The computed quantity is 0.0408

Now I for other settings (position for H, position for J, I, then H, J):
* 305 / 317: 0.0302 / 0.032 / 0.0287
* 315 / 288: 0.0326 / 0.029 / 0.0362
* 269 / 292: 0.0384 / 0.040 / 0.0365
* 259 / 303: 0.0389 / 0.045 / 0.0339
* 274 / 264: 0.0412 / 0.041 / 0.0417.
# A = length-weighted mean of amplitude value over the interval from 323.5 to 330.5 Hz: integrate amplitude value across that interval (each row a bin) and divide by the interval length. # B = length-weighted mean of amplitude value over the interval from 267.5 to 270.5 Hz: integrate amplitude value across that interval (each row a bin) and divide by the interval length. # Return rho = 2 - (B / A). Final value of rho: 1.41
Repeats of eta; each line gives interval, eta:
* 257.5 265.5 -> 24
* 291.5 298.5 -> 28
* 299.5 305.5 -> 30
